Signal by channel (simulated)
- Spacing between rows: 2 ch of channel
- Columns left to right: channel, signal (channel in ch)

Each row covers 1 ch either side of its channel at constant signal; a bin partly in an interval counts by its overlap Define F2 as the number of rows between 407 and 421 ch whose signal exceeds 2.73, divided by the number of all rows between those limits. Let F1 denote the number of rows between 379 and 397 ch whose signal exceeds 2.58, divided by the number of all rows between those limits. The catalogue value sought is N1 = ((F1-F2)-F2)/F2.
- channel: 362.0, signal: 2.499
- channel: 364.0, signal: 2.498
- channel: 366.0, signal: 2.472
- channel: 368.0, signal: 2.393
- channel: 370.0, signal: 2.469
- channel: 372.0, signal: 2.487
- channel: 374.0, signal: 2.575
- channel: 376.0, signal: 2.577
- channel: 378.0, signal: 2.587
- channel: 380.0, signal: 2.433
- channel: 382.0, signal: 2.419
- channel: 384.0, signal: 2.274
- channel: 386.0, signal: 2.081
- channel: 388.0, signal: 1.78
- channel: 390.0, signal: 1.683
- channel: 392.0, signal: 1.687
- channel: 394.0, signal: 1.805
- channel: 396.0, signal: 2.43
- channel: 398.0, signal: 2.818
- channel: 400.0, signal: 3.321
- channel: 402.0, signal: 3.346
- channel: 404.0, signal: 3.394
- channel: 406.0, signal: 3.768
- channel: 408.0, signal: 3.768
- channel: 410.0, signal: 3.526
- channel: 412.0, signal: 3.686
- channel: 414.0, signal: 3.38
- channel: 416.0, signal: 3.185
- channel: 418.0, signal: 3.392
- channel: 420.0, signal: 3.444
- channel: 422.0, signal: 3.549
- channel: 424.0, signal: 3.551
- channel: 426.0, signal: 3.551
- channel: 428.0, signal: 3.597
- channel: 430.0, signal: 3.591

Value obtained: -2.00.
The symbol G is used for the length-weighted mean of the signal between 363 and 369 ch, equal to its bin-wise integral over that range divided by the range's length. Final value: 2.5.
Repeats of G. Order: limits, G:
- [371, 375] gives 2.5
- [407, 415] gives 3.6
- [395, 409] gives 3.3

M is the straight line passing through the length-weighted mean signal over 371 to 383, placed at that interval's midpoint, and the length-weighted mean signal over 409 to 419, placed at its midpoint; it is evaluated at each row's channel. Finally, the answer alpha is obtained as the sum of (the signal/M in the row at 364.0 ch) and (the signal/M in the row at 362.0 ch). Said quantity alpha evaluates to 2.3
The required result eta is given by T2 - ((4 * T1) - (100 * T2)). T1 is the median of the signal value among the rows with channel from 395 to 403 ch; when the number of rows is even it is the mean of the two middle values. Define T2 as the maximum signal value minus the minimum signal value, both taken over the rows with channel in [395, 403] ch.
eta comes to 80.2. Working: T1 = 3.1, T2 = 0.92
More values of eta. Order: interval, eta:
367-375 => 8.5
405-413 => 9.5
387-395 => 5.4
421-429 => -9.4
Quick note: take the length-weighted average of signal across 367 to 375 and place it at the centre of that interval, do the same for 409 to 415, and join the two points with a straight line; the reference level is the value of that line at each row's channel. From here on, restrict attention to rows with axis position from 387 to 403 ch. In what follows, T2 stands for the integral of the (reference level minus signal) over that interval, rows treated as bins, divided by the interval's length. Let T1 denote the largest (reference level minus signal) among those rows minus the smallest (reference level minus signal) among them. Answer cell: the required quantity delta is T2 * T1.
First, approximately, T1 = 1.43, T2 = 0.74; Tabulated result 1.05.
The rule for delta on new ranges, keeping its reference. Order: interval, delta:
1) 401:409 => -0.07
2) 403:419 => -0.01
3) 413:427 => 0.07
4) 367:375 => 0.00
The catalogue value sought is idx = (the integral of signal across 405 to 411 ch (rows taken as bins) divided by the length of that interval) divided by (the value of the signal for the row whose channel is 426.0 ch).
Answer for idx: 1.0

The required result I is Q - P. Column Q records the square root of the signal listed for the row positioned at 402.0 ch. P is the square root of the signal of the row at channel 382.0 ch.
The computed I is 0.3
